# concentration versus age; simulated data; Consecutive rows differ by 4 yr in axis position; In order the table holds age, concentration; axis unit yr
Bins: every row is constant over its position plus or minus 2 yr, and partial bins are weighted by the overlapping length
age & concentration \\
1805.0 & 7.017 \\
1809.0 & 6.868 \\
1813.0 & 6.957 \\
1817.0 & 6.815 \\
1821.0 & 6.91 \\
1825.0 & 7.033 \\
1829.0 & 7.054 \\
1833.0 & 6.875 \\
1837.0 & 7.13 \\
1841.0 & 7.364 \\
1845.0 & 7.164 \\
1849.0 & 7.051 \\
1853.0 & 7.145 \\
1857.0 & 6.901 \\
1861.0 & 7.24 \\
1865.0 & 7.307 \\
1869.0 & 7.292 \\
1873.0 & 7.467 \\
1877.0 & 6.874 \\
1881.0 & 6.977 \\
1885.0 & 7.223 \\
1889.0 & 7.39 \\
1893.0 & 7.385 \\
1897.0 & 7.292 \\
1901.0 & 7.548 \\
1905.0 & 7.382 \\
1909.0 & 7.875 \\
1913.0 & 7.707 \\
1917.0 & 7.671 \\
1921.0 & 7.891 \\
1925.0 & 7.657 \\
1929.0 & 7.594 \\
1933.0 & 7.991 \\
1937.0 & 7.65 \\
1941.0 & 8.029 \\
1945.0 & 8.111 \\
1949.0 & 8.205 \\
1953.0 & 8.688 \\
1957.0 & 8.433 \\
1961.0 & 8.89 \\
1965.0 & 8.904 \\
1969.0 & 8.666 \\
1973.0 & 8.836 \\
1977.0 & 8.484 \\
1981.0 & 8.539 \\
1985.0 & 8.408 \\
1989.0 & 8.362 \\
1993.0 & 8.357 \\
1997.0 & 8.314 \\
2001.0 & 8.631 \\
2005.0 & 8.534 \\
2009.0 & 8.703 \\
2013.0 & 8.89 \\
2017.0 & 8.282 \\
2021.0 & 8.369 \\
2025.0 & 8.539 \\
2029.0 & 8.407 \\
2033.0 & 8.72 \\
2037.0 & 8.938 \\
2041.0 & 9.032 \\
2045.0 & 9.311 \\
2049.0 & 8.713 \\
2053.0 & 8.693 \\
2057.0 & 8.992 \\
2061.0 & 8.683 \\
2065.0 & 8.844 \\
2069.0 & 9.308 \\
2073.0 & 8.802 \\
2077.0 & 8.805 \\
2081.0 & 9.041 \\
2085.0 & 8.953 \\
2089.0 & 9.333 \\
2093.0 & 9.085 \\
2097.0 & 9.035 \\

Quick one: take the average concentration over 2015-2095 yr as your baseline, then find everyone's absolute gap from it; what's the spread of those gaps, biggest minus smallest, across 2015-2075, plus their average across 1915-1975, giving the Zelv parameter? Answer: 1.2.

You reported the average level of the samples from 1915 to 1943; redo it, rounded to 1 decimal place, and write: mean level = 7.8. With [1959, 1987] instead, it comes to 8.7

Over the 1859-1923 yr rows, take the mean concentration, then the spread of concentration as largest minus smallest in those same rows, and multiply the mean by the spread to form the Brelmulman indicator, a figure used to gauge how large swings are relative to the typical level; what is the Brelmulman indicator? 7.5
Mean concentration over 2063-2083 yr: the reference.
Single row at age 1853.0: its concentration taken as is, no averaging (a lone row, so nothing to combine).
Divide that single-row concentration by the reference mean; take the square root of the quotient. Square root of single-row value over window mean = 0.893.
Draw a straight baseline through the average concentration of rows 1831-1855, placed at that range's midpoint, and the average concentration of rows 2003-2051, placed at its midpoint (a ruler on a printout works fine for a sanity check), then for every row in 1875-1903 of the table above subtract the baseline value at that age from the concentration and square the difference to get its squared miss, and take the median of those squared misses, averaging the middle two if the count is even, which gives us 0.067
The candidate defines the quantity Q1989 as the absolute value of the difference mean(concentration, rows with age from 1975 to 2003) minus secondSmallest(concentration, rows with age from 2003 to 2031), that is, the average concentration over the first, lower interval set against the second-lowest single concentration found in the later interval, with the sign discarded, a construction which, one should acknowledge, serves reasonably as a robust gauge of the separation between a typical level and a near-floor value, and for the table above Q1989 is 0.1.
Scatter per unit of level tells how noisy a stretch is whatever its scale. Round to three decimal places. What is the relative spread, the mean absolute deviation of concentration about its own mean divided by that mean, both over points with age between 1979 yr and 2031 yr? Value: 0.017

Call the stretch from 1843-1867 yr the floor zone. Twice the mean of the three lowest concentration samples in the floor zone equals 14.1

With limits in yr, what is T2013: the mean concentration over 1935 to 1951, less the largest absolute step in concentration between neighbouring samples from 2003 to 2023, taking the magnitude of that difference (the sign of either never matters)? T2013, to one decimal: 7.4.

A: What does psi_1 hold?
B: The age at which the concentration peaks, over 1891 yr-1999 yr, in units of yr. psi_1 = 1965.0 yr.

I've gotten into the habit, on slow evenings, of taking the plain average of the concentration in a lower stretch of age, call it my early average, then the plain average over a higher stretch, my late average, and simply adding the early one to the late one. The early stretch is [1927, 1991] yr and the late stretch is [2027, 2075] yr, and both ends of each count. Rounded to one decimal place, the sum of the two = 17.2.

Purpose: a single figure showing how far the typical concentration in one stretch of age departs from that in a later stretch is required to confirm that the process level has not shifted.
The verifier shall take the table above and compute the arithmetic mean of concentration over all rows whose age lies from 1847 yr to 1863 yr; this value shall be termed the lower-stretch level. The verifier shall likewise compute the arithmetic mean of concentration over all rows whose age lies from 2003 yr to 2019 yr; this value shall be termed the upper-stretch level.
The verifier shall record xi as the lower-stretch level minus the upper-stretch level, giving -1.5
